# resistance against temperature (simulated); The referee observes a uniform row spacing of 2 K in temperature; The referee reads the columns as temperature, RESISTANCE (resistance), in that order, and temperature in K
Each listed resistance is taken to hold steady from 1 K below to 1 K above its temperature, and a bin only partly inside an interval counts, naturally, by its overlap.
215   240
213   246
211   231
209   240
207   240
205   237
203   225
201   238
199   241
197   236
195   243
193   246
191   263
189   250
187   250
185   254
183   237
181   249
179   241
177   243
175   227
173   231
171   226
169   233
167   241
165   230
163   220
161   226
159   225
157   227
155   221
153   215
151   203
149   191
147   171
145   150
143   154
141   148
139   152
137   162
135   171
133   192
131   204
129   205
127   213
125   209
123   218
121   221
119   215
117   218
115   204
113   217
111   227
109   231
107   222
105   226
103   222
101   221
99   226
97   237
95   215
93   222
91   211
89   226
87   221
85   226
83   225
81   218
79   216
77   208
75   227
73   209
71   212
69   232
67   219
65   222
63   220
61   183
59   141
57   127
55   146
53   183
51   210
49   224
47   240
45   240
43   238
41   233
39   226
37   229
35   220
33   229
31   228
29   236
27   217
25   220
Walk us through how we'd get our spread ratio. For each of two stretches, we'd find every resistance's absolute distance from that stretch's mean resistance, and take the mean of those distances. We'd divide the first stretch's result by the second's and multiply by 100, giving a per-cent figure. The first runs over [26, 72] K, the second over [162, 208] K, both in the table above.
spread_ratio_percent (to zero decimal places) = 304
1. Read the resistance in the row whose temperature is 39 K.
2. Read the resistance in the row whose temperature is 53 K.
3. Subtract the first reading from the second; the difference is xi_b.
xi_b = -43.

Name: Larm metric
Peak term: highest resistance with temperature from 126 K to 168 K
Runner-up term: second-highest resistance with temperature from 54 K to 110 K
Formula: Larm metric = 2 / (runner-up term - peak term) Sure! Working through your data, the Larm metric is -0.22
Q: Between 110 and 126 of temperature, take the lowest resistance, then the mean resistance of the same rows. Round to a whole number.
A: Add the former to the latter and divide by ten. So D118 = 42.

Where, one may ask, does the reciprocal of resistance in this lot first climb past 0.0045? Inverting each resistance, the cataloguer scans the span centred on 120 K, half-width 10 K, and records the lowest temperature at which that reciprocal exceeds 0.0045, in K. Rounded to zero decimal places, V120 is 113 K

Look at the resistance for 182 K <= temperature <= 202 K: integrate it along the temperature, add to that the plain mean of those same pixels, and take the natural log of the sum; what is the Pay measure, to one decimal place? 8.5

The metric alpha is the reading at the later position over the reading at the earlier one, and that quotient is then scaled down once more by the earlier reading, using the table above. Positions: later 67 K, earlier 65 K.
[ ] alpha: 0.0044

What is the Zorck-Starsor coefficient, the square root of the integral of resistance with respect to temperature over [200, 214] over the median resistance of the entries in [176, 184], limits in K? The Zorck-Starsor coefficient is 3.70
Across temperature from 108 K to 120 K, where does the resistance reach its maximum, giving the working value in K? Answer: 109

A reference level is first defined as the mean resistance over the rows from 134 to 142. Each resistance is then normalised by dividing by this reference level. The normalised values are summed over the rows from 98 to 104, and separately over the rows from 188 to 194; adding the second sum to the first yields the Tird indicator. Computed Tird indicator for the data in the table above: 9.0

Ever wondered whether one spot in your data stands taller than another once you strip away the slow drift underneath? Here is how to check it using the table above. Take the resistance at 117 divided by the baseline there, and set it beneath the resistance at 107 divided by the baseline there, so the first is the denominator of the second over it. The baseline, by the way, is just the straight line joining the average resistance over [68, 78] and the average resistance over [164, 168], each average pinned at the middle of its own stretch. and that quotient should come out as 1.03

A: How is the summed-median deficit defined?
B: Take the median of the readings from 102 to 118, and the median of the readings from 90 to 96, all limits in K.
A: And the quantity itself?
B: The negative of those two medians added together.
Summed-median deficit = -437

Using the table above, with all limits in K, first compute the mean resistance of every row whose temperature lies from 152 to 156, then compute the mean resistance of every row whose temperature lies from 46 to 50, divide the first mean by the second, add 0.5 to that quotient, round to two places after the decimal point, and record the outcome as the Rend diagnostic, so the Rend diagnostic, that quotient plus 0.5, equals 1.44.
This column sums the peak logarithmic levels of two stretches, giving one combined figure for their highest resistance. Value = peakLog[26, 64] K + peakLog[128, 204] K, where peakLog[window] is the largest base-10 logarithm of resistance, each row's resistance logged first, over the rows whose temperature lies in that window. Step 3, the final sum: 4.80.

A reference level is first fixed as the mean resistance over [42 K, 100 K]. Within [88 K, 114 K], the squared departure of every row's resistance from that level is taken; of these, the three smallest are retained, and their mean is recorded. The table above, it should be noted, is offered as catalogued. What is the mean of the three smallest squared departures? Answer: 16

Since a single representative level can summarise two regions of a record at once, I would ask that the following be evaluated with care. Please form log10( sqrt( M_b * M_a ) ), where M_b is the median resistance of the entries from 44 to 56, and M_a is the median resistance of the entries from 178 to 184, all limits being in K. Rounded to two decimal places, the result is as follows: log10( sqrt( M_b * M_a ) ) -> 2.36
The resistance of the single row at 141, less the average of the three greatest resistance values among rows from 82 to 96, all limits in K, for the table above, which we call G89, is -78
